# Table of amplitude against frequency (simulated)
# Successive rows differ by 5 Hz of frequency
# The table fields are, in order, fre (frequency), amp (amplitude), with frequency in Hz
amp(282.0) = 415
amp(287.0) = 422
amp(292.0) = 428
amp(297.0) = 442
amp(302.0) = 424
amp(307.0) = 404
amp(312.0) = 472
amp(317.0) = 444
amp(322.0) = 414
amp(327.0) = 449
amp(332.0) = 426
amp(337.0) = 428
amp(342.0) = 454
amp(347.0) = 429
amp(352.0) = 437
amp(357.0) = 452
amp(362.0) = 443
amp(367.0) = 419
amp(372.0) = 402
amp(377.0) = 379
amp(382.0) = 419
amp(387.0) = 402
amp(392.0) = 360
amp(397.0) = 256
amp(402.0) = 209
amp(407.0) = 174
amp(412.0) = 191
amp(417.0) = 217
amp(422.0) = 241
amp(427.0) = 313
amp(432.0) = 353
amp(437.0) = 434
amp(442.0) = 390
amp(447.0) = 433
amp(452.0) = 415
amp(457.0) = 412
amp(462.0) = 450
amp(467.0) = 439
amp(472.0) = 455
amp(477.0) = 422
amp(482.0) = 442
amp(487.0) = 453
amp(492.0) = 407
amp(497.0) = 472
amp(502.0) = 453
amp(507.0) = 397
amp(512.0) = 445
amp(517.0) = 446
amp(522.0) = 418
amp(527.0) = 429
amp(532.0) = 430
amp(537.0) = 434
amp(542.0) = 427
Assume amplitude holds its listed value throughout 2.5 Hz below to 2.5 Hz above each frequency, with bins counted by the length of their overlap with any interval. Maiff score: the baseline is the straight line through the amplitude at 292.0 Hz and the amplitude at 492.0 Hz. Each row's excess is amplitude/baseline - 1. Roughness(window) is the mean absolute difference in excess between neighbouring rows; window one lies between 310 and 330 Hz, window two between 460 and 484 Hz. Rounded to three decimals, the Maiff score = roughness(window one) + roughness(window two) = 0.121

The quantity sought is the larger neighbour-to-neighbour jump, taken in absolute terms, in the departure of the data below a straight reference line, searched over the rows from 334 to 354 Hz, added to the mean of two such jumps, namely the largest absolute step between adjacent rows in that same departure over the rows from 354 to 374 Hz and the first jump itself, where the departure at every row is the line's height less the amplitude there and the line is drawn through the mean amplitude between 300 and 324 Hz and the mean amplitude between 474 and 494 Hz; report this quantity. 51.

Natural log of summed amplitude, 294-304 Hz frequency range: 6.8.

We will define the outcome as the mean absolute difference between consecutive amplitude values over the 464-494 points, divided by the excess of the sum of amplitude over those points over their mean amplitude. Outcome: 0.012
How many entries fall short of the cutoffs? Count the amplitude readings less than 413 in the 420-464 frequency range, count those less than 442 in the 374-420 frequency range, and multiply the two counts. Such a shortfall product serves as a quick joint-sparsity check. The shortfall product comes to 45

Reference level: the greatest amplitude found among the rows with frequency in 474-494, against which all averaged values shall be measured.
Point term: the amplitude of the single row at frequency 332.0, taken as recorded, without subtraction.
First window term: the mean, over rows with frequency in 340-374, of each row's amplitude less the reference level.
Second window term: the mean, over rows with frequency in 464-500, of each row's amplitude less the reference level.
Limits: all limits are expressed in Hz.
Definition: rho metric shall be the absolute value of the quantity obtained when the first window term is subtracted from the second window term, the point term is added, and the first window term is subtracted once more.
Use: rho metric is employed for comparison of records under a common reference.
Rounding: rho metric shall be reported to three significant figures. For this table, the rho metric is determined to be 453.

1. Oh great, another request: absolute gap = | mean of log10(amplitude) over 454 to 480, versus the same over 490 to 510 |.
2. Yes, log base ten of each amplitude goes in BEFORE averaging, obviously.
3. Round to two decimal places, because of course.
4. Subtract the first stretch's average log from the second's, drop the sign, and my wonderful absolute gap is 0.00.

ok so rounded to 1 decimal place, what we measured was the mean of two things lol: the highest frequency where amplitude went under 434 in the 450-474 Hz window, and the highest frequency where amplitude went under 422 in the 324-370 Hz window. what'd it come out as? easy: 412.0 Hz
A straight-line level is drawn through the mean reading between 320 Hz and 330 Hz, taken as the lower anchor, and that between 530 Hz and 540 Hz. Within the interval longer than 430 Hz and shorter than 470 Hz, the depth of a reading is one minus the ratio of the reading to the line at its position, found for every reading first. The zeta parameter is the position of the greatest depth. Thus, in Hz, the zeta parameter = 432.0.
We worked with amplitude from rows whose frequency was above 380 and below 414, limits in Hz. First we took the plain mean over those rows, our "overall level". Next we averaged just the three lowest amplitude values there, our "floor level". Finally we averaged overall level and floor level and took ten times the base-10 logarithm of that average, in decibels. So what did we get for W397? 23.8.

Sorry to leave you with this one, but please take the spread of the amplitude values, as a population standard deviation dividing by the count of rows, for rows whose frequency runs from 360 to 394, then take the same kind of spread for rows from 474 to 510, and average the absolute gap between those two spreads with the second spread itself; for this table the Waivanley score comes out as 13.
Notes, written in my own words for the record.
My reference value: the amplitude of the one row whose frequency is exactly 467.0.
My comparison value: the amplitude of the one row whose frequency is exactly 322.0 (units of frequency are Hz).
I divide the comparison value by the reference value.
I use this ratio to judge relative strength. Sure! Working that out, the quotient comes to 0.94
